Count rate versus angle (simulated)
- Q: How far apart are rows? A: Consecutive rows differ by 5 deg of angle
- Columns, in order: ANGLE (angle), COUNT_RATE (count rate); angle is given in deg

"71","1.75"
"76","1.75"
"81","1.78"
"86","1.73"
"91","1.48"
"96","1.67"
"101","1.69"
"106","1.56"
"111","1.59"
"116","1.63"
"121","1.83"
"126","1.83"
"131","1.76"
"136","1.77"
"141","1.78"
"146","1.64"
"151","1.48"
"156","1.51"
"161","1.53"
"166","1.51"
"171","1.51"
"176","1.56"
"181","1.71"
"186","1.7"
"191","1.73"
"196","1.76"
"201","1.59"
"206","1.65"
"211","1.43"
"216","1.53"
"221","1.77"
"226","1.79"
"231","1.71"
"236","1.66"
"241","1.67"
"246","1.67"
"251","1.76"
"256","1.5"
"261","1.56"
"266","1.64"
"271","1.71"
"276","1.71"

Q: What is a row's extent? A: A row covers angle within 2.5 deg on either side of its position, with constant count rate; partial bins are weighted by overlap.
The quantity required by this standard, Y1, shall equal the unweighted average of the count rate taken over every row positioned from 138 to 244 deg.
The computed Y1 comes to 1.63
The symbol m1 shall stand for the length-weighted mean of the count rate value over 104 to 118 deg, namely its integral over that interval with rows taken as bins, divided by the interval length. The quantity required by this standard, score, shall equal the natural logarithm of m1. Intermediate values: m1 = 1.59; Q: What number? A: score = 0.47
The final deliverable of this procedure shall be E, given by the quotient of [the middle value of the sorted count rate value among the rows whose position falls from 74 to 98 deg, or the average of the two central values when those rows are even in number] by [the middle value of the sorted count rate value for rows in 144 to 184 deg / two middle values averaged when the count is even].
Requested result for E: 1.14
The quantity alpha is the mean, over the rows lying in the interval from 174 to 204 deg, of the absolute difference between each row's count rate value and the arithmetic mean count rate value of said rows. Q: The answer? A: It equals 0.067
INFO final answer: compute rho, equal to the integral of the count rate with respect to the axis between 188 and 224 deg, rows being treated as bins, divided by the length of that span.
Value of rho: 1.64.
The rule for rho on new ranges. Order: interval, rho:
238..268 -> 1.63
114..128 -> 1.77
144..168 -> 1.53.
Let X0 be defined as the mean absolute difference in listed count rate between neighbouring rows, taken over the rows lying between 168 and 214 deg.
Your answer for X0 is 0.090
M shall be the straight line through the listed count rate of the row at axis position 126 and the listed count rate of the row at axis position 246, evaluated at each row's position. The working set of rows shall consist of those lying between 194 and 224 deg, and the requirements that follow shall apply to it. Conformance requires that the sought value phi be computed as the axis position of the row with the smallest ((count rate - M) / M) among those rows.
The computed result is 211 deg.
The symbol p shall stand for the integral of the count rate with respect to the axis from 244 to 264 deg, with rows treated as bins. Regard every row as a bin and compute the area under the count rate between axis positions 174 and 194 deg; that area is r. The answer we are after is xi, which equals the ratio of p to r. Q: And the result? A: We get 0.97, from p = 32.4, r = 33.6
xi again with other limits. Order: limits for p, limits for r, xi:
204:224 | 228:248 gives 0.95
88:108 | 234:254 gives 0.95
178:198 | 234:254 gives 1.02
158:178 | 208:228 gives 0.94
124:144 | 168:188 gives 1.10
